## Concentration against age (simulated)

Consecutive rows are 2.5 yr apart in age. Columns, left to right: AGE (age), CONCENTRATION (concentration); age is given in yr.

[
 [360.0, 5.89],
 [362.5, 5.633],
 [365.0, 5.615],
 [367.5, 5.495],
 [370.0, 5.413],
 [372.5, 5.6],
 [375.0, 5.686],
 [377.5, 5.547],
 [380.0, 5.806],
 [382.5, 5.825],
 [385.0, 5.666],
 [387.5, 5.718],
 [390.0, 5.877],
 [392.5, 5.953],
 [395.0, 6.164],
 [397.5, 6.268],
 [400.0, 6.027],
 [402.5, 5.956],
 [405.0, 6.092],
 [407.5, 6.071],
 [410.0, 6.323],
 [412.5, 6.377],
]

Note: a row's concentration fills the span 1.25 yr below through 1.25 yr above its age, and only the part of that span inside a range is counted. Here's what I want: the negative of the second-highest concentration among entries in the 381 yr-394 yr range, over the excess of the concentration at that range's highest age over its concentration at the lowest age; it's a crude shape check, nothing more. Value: -46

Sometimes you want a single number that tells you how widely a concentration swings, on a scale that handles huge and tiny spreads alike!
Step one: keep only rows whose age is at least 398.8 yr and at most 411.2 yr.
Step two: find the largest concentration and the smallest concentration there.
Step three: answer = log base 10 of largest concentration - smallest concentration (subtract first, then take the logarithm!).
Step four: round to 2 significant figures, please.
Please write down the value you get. -0.44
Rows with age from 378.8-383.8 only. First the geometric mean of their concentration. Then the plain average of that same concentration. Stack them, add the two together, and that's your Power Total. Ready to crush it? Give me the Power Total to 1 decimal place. 11.6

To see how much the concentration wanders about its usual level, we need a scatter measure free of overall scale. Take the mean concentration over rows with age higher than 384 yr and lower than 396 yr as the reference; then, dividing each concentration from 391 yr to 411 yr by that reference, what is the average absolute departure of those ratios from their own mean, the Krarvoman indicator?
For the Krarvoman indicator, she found 0.0185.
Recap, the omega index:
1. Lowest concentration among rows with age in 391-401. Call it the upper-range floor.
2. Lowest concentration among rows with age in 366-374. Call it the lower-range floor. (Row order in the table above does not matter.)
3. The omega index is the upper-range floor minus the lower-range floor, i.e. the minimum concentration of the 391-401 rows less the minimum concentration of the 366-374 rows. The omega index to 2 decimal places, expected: 0.54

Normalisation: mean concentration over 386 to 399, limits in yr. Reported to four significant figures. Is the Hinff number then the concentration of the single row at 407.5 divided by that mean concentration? 1.013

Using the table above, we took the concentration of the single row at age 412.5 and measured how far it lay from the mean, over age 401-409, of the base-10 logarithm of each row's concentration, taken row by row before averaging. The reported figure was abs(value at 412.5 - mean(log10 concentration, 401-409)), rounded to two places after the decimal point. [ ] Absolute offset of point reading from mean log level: 5.60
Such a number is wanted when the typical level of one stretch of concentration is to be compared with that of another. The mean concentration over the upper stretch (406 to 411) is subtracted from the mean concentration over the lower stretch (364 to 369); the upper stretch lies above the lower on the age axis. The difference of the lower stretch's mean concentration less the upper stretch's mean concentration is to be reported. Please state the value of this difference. -0.64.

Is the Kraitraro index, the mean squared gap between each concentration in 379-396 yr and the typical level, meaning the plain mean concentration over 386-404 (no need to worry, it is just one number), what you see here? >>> 0.04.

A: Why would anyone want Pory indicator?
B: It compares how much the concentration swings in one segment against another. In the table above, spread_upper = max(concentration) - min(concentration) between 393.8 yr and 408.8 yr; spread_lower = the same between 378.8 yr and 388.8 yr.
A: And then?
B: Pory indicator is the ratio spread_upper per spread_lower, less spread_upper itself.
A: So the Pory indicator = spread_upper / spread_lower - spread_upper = 1.7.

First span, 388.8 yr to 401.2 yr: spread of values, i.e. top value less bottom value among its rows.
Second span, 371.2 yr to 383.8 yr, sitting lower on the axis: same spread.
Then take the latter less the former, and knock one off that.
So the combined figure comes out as -1.11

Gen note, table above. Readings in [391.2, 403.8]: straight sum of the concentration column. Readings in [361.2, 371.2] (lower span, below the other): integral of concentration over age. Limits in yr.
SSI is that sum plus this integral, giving 86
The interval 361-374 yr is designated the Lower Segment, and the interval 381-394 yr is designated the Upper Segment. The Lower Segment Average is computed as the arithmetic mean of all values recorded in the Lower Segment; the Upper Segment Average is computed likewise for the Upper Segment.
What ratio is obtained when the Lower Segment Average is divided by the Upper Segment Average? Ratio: 0.956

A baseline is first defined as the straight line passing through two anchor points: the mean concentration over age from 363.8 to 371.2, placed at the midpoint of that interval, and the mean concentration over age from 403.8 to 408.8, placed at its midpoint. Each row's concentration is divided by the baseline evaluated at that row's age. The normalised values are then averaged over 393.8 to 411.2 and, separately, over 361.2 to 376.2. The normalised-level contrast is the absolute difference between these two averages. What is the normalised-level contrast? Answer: 0.008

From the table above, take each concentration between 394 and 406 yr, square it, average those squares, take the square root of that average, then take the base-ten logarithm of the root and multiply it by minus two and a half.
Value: -1.96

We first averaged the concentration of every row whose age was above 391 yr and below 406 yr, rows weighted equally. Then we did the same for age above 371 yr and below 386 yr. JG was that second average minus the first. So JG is -0.39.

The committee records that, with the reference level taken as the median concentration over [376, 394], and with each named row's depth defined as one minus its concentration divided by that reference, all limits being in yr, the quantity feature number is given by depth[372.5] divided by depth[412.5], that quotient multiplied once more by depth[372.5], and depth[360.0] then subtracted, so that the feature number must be 0.00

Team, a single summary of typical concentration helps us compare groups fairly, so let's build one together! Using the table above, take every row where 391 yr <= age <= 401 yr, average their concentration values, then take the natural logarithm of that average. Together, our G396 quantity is 1.81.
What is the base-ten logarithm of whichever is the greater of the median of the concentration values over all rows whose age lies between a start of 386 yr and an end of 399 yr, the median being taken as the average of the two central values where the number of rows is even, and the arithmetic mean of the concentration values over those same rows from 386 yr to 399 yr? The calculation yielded 0.78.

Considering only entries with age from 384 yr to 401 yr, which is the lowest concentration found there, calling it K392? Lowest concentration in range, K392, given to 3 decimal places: 5.666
